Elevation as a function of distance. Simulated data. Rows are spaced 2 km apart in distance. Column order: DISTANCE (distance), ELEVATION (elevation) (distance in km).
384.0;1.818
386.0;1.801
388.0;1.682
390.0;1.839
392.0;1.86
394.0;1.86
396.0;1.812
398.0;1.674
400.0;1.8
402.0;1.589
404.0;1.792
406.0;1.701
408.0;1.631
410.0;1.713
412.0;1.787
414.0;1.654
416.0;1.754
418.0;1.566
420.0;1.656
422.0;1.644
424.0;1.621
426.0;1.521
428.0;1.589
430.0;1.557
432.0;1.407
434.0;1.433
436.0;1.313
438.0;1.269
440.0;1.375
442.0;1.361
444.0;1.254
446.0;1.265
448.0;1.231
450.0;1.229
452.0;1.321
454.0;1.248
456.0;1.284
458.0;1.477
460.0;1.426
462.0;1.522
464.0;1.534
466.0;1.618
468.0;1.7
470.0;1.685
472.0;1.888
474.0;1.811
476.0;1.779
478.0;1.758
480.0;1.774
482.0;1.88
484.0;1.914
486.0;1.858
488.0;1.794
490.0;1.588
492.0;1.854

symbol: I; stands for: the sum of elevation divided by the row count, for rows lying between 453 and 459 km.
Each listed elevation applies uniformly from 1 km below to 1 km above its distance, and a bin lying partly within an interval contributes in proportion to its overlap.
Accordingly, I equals 1.3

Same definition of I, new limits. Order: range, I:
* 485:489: 1.8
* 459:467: 1.5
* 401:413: 1.7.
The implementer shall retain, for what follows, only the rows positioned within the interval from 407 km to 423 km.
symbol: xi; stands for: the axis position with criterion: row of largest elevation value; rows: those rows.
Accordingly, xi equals 412.0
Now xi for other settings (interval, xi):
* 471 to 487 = 484.0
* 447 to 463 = 462.0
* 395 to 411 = 396.0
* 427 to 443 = 428.0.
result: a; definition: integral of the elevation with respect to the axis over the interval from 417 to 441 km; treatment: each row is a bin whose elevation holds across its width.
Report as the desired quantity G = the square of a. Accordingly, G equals 1289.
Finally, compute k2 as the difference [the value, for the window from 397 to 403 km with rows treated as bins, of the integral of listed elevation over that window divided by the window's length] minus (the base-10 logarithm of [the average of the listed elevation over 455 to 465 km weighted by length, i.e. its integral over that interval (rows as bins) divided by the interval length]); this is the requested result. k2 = 1.53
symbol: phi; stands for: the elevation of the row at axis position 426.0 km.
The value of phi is 1.521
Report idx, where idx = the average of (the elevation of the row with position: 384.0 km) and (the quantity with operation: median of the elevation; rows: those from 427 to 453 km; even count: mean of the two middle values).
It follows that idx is 1.57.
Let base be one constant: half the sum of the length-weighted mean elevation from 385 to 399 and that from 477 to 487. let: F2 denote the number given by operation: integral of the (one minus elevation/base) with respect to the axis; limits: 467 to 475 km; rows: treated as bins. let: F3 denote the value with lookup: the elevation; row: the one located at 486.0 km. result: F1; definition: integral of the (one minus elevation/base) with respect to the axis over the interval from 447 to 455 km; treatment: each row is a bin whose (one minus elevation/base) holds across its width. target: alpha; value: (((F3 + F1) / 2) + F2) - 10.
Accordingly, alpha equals -7.66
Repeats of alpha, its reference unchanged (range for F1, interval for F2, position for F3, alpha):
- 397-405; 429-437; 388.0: -7.24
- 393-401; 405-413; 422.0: -8.65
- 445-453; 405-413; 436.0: -7.66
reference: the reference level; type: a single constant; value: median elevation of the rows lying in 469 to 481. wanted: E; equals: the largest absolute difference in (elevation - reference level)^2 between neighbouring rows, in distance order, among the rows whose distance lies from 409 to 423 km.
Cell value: 0.04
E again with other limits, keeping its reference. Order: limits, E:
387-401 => 0.01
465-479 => 0.02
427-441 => 0.10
